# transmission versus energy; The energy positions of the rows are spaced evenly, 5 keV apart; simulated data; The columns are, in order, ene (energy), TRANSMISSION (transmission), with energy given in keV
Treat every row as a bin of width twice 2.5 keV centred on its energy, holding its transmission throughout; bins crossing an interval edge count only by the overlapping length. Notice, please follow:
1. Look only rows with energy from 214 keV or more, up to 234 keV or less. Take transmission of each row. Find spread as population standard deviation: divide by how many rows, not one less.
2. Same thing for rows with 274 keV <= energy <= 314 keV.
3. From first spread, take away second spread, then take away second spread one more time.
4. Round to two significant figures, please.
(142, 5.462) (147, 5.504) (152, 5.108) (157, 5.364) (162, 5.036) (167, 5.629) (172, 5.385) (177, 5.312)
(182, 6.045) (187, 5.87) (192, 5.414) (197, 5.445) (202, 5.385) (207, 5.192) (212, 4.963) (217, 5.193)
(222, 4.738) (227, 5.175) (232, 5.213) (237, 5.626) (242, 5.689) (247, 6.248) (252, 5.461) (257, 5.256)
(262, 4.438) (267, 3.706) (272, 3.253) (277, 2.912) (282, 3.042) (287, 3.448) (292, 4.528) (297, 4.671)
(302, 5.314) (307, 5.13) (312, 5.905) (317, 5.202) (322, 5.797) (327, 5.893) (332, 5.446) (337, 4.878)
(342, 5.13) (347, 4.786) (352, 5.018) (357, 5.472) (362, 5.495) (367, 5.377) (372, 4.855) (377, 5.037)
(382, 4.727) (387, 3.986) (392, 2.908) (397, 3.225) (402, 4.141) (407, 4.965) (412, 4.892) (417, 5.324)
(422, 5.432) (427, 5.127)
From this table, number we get -1.9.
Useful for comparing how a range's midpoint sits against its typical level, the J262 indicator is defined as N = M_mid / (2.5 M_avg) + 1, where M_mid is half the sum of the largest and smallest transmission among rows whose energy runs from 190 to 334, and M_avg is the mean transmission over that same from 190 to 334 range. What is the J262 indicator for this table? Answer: 1.37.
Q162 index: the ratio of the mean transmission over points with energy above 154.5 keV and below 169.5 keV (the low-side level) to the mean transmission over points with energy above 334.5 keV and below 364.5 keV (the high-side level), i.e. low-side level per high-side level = 1.0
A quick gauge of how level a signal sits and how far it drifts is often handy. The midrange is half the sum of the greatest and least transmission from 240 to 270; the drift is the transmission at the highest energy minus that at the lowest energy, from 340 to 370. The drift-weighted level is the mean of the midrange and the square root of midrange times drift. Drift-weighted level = 3.04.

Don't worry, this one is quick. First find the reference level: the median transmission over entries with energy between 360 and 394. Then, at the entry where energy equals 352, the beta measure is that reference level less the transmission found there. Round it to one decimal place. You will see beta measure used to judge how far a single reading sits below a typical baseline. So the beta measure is -0.2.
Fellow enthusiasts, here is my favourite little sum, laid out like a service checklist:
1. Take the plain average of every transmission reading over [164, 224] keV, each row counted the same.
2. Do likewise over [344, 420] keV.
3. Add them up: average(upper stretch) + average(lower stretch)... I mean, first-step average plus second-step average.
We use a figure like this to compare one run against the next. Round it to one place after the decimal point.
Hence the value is 10.1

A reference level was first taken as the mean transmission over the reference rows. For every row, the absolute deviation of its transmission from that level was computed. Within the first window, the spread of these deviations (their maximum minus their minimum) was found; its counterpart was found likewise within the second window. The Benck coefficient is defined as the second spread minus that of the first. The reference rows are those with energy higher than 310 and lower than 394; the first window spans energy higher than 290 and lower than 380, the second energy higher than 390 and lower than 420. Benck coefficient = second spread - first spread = 1.2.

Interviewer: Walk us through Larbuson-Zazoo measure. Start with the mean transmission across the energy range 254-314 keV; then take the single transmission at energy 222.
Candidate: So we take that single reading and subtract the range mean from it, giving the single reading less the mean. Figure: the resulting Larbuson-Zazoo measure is 0.4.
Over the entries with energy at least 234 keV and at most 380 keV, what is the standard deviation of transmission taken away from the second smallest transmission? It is 2.2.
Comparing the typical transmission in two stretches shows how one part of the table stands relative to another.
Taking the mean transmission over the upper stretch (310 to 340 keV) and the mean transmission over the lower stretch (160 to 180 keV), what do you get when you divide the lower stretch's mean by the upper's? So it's 0.97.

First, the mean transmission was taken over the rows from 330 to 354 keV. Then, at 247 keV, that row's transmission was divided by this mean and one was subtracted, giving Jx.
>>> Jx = 0.24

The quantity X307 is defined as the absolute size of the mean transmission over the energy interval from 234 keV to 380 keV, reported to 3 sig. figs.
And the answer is 4.93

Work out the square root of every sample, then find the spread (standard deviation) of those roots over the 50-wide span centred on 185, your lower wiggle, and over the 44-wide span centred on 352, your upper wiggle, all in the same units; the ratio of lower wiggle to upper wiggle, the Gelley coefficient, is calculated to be 1.0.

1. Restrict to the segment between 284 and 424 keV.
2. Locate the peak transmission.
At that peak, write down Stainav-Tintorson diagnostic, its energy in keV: 312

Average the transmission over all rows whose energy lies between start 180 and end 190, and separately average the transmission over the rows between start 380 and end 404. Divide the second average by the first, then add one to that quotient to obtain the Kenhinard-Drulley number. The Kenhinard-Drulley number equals 1.64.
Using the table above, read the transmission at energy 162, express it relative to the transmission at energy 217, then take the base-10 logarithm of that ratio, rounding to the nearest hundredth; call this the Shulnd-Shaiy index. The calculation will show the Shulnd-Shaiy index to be -0.01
